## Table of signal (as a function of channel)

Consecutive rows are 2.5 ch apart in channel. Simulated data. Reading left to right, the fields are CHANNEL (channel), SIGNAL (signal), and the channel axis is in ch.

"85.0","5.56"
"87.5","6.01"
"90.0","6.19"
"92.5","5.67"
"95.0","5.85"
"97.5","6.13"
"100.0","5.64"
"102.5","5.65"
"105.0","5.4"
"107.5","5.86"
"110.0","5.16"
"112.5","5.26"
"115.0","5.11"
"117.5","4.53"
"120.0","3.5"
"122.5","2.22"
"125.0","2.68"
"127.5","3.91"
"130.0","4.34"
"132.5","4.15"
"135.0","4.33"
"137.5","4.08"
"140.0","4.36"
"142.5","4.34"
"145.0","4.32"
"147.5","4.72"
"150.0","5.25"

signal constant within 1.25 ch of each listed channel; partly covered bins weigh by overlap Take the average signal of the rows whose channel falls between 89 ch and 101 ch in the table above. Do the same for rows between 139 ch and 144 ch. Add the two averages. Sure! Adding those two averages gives 10.2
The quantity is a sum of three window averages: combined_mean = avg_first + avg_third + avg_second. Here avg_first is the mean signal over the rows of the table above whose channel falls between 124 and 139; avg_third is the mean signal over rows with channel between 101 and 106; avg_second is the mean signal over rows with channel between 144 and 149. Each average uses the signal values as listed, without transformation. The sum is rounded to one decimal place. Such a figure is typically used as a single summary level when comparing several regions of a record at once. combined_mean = 14.0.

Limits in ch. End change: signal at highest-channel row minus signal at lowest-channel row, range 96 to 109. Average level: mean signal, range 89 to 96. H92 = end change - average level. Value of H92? -6.2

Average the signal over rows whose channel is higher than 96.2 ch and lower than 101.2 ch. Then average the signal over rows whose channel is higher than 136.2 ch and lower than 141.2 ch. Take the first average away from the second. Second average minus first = -2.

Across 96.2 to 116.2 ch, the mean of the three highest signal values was 5.9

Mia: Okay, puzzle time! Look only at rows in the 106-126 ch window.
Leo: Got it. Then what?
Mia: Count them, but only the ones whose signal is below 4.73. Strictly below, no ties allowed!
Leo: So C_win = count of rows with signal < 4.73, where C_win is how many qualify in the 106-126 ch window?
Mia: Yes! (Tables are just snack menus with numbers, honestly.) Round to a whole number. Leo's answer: 4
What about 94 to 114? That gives 0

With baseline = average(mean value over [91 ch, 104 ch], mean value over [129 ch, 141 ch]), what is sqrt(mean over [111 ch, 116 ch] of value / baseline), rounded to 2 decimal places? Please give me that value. 1.02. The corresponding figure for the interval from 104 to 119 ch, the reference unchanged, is 1.02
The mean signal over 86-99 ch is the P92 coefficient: 6.0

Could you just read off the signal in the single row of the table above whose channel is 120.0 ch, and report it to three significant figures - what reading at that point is 3.50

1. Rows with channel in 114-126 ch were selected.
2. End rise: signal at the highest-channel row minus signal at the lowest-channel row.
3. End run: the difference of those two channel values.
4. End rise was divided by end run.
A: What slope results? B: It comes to -0.24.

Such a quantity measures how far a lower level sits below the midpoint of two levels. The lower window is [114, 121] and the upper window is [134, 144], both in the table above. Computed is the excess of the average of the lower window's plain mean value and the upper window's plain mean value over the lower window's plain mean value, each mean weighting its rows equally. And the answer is -0.05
